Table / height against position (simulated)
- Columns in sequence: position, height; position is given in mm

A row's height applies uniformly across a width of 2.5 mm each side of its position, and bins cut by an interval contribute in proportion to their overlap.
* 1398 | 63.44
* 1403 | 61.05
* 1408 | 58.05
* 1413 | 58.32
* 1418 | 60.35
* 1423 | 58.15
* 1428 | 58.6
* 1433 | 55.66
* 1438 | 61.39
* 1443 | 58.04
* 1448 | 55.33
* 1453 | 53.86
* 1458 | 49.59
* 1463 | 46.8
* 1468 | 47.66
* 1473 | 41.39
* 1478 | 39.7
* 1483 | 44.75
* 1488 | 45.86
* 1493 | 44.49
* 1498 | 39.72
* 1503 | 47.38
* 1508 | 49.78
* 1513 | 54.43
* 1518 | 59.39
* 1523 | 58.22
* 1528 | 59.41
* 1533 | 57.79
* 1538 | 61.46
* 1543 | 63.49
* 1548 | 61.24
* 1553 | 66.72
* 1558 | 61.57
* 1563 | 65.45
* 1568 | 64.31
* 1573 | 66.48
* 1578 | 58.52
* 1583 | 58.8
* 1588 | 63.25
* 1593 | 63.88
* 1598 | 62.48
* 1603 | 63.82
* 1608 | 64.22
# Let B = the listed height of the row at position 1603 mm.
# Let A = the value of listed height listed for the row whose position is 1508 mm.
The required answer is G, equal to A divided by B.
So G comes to 0.78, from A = 49.78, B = 63.82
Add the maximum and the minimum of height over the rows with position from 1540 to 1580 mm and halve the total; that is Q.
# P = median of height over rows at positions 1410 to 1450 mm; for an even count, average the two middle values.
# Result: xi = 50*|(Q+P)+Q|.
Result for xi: 9174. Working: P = 58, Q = 63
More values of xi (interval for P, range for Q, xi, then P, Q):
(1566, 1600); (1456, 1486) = 7627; 63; 45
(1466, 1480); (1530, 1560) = 8295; 41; 62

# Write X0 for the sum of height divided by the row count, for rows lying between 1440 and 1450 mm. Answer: 57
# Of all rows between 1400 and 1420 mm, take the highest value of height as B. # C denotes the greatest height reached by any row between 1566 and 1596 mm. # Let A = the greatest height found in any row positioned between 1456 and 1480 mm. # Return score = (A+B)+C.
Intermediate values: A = 49.59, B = 61.05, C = 66.48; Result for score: 177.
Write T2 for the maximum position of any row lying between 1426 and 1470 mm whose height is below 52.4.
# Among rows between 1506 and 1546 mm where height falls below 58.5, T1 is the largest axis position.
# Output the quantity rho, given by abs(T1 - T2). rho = 65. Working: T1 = 1533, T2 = 1468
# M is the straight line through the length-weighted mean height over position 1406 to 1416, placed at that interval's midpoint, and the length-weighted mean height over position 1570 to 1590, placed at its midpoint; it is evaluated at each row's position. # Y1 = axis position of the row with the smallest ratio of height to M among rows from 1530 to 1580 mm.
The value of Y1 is 1578 mm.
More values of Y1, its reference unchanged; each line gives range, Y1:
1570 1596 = 1578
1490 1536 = 1498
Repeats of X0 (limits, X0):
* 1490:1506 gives 44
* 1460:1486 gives 44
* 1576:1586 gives 59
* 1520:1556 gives 61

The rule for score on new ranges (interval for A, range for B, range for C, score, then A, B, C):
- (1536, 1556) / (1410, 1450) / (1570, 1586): 195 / 66.72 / 61.39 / 66.48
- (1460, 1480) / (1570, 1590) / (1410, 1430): 174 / 47.66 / 66.48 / 60.35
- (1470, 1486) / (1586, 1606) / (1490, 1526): 168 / 44.75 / 63.88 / 59.39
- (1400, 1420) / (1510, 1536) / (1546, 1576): 187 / 61.05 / 59.41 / 66.72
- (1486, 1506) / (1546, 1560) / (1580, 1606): 178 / 47.38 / 66.72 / 63.88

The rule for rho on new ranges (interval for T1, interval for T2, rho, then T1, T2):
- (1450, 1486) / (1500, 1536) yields 25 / 1483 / 1508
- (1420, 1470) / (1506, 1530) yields 40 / 1468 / 1508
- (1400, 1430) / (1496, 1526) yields 85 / 1423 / 1508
